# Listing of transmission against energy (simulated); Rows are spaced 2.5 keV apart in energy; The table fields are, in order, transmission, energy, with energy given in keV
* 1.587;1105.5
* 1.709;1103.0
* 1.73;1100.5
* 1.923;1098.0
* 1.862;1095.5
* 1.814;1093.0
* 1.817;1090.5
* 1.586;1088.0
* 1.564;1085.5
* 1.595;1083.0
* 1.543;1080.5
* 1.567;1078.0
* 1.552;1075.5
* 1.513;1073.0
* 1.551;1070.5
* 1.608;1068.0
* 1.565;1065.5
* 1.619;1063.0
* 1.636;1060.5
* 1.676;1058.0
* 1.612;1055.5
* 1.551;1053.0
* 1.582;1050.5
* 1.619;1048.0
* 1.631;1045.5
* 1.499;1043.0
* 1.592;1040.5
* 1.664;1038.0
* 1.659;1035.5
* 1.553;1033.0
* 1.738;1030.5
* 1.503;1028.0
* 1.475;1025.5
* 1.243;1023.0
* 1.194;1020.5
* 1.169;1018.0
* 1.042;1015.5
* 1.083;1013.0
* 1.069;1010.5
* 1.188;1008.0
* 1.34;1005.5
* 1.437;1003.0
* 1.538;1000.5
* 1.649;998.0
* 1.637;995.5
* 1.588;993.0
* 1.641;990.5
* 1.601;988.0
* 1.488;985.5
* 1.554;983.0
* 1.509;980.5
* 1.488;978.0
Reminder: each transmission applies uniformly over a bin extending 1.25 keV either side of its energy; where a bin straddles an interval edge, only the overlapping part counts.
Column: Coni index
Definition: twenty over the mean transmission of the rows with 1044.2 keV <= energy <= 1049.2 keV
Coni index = 12.3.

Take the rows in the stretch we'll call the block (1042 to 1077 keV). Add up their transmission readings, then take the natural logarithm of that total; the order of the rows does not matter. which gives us 3.10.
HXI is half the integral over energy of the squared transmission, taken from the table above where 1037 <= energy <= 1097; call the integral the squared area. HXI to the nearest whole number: 79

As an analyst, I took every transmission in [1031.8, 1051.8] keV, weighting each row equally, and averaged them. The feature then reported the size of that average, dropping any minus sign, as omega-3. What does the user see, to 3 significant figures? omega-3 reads 1.60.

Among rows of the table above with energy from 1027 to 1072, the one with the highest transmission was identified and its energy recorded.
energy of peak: 1030.5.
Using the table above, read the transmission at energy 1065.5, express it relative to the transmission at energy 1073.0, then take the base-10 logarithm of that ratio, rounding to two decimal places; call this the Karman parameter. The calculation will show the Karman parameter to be 0.01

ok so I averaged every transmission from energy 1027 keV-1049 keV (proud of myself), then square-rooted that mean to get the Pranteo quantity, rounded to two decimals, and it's 1.27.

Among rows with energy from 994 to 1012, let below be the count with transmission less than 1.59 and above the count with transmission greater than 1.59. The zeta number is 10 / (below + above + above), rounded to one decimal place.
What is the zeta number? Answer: 1.1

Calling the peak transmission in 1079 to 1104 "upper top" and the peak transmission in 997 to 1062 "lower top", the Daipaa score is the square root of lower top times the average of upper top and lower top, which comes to 1.78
